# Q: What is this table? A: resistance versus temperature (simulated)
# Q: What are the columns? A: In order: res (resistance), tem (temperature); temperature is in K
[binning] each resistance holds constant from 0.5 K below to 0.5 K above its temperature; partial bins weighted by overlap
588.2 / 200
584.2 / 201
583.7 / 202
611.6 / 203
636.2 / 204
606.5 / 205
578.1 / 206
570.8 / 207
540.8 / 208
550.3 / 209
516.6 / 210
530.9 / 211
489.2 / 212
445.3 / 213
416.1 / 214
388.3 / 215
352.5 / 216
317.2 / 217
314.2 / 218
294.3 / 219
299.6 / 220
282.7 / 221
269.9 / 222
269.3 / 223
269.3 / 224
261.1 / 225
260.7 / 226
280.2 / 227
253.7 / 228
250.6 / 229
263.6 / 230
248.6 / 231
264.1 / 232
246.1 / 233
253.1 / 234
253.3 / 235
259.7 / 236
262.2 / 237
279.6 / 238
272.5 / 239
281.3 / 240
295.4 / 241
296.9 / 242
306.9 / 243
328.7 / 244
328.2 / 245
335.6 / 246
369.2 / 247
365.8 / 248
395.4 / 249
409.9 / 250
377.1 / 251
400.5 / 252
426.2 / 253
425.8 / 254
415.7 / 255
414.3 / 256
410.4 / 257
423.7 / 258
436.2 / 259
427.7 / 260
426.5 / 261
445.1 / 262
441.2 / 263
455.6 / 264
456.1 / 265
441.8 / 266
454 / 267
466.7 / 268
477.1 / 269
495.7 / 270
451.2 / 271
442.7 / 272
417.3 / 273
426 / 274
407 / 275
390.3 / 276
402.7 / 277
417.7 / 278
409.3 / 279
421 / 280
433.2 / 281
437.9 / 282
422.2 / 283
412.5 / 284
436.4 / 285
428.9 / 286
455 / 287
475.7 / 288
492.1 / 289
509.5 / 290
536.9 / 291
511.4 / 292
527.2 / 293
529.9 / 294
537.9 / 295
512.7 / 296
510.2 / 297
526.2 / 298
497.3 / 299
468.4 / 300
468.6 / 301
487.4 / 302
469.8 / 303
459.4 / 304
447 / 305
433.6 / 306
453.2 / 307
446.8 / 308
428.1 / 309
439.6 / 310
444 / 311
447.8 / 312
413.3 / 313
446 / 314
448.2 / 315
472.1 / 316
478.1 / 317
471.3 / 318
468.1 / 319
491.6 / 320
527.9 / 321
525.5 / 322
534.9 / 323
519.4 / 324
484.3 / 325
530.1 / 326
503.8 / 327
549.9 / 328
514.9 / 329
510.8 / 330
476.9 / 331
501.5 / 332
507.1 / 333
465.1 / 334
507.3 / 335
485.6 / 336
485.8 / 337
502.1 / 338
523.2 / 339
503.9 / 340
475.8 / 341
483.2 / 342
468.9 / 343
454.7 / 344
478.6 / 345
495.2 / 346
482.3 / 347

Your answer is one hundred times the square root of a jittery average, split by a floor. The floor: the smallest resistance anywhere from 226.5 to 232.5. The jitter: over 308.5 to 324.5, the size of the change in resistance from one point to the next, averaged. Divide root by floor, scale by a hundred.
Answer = 1.53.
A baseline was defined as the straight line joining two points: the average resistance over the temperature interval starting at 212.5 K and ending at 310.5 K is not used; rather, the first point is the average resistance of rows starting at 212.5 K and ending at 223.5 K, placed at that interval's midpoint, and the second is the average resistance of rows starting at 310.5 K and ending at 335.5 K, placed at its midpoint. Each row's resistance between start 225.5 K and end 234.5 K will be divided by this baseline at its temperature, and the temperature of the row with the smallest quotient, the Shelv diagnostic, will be 233 K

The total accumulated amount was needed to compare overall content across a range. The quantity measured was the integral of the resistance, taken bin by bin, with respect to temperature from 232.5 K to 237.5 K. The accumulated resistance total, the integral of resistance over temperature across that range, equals 1274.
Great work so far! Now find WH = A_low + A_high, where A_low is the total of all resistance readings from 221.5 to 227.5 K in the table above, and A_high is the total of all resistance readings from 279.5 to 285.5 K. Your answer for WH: 4174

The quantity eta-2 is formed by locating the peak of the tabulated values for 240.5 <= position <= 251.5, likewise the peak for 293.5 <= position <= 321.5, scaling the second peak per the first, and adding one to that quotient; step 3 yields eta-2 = 2.31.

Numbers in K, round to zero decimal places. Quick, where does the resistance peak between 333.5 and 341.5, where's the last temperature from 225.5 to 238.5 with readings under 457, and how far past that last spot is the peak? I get 101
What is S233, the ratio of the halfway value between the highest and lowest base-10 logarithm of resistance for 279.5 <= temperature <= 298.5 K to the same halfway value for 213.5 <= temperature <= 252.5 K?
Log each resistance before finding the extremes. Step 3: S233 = 1.067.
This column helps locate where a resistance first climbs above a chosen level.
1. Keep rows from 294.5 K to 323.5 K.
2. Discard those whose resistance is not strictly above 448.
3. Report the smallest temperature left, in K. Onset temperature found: 295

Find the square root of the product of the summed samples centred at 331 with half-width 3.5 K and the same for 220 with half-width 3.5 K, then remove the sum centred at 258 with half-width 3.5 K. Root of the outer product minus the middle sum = -268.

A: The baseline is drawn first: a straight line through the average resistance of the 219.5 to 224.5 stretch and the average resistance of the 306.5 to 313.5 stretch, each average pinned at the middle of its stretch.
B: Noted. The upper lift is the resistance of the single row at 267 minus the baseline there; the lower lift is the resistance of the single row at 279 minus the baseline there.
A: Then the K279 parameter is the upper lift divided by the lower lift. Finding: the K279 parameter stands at 3.5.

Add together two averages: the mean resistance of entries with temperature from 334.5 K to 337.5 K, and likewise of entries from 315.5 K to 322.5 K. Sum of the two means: 984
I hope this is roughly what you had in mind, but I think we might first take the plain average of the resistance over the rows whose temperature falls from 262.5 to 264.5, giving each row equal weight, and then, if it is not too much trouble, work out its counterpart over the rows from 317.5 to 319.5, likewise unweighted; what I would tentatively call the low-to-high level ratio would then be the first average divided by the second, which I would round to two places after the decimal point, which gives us 0.95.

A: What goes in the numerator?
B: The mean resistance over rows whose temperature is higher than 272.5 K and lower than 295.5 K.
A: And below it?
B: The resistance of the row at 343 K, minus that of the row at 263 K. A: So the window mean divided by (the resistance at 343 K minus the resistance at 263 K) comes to 16.4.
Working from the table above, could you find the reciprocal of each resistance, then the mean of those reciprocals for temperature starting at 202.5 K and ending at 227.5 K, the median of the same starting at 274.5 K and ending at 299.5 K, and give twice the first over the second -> 2.44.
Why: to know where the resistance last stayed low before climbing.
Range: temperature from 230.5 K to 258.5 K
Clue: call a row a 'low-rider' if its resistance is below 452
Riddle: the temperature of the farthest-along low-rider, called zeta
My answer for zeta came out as 258 K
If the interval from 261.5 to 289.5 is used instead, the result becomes 286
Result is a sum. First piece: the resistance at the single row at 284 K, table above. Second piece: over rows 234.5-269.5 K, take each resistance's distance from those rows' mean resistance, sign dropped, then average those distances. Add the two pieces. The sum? 474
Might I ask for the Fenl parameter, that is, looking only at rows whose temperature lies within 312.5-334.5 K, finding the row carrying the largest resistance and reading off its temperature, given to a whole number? 328 K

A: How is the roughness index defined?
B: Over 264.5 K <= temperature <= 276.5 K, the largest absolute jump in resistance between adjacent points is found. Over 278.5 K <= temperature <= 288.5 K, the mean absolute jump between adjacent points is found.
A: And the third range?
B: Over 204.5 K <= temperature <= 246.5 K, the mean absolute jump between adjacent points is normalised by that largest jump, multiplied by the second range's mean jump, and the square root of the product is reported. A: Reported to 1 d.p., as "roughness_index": 2.2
